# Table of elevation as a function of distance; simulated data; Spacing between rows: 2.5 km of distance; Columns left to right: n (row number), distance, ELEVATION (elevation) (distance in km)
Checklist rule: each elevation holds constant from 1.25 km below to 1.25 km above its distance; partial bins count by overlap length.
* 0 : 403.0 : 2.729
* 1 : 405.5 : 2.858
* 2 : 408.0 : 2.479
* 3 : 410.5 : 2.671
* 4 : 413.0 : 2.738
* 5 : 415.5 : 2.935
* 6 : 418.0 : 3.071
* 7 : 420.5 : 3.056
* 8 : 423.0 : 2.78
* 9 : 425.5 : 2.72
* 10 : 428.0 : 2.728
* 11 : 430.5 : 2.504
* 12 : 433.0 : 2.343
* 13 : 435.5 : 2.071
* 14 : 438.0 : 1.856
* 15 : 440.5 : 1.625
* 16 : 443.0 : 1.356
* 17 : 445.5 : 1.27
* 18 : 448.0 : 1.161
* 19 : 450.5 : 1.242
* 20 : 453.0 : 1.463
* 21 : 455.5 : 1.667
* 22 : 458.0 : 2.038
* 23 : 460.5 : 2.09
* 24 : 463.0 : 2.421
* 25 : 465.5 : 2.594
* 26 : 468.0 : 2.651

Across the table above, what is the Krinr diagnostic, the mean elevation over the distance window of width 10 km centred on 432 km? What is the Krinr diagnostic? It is 2.4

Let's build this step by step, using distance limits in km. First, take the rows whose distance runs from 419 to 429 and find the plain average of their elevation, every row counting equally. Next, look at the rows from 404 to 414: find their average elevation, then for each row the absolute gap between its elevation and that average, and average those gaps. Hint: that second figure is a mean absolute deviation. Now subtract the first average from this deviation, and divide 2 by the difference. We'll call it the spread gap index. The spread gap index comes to -0.74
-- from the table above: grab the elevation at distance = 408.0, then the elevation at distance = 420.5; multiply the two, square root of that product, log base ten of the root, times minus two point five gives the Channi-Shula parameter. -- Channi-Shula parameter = -1.1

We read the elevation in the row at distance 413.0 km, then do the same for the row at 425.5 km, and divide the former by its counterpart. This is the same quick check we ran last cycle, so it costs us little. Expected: 1.01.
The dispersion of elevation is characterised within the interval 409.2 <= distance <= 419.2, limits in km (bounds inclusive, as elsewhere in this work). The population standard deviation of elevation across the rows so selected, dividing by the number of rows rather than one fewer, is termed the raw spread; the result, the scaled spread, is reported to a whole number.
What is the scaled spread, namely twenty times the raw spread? 3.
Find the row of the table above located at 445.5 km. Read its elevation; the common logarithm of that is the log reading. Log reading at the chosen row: 0.10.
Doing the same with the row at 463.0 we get 0.38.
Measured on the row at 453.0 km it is 0.17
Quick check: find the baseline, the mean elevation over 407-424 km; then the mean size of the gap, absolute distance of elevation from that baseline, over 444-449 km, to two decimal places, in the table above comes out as 1.60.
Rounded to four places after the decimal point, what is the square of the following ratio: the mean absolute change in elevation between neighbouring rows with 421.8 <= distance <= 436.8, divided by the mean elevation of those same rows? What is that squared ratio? 0.0033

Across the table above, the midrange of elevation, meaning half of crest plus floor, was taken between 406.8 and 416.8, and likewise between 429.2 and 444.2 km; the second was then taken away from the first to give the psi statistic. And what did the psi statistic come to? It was 0.78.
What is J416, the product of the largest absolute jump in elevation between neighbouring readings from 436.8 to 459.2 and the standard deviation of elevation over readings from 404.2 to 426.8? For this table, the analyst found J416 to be 0.07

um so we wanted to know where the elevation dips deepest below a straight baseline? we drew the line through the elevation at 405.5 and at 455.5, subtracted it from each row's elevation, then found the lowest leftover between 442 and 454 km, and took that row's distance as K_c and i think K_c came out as 448.0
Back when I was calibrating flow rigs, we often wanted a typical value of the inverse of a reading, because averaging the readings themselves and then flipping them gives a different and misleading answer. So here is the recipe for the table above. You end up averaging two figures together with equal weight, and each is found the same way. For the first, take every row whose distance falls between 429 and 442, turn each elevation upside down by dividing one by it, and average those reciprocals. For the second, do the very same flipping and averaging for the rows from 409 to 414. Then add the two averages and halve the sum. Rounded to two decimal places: 0.43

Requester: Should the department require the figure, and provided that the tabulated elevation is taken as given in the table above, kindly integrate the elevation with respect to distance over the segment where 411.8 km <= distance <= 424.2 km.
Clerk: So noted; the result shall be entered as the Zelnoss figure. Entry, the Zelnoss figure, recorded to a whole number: 36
